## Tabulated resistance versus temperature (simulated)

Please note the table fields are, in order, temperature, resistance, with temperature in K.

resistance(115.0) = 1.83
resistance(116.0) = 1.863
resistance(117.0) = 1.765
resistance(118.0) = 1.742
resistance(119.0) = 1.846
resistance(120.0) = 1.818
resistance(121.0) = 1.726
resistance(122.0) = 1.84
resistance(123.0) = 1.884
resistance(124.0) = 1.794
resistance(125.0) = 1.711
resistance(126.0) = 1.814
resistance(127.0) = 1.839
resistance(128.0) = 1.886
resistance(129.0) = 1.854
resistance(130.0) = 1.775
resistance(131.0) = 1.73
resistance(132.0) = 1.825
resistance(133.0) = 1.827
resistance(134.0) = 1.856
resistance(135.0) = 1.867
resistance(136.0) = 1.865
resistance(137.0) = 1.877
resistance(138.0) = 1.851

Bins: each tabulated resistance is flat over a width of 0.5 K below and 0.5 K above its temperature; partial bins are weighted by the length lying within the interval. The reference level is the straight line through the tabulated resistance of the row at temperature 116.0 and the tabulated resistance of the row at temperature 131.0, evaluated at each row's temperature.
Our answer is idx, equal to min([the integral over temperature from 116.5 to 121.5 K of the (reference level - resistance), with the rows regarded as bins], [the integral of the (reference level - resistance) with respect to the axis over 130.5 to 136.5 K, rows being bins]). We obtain -0.7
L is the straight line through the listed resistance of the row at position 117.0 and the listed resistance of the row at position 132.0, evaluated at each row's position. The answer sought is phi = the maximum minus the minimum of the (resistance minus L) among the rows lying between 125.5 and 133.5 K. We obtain 0.168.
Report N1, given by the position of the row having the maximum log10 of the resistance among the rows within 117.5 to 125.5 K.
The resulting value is 123.0 K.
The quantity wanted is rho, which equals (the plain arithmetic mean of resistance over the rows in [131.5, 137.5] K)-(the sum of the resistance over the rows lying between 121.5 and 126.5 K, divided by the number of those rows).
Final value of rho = 0.04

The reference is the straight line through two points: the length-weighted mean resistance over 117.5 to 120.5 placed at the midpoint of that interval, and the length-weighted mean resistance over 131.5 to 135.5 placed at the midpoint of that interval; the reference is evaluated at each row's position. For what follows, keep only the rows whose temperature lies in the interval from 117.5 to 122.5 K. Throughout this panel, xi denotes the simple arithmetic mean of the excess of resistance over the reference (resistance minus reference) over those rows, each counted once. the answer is -0.010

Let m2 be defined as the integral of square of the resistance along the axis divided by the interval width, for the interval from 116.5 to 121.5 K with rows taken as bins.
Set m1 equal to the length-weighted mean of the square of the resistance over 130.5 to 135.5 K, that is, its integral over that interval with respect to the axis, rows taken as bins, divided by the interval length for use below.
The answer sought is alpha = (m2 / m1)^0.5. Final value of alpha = 0.98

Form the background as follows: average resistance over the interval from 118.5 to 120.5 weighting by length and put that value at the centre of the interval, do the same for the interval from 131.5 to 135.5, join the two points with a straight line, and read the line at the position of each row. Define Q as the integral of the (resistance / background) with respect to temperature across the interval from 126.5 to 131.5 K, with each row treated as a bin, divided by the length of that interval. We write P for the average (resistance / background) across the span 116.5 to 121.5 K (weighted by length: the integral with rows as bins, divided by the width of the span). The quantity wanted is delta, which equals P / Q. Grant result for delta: 0.98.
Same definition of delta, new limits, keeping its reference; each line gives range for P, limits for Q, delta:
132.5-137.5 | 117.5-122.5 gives 1.03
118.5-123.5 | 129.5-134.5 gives 1.02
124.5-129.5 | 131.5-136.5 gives 0.99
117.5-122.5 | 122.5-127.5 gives 0.99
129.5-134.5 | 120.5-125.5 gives 1.00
